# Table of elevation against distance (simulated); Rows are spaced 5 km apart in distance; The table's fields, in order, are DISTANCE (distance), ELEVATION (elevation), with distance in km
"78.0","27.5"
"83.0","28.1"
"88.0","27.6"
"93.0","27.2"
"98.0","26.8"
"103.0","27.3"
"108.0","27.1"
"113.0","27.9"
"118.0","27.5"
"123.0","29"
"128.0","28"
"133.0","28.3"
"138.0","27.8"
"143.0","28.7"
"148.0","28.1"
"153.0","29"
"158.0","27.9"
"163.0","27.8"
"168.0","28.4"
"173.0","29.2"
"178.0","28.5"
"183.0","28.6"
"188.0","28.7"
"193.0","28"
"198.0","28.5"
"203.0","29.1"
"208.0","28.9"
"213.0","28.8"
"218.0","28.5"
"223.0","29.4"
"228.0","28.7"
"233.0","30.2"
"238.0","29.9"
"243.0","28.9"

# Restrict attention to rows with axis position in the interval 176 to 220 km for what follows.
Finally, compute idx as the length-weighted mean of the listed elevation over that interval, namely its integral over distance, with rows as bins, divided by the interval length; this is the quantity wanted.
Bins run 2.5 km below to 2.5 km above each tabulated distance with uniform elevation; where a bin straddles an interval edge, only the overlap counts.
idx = 28.6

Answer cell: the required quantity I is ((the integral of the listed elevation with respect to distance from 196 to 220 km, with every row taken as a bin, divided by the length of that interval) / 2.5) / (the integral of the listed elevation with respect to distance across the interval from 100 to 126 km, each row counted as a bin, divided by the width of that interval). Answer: 0.415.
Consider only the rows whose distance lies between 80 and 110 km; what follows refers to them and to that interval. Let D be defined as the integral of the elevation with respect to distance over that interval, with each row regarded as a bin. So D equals 821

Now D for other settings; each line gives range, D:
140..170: 849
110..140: 842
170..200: 857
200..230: 867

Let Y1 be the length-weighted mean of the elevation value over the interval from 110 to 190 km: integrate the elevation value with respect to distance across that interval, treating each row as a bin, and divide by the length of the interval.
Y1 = 28.3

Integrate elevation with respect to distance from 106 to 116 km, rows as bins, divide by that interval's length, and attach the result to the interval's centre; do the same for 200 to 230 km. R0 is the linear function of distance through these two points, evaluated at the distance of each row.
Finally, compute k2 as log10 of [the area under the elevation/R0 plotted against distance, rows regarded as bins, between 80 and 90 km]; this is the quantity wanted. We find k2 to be 1.01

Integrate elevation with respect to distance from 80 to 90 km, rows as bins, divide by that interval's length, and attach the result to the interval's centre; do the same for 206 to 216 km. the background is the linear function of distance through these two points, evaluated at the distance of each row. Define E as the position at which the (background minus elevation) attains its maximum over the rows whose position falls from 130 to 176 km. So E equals 163.0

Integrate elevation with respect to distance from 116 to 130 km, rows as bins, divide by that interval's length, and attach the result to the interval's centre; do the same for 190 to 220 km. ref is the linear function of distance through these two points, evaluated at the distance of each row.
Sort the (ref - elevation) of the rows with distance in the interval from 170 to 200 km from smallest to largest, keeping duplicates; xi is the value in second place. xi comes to -0.2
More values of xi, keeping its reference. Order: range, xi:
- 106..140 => 0.0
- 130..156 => -0.4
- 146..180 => -0.6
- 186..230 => -0.5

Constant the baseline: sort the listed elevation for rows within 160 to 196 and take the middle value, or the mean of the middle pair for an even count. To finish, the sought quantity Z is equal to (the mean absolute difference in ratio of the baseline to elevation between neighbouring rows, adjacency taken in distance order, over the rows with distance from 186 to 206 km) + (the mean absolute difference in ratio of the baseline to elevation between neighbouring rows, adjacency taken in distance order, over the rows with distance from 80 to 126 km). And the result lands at 0.043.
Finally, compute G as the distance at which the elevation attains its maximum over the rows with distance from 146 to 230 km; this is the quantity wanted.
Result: 223.0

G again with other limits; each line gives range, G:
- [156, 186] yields 173.0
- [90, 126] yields 123.0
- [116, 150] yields 123.0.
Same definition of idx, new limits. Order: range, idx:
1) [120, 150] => 28.3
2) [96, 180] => 28.1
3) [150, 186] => 28.5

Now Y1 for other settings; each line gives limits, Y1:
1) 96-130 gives 27.7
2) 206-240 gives 29.2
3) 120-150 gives 28.3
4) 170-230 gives 28.7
